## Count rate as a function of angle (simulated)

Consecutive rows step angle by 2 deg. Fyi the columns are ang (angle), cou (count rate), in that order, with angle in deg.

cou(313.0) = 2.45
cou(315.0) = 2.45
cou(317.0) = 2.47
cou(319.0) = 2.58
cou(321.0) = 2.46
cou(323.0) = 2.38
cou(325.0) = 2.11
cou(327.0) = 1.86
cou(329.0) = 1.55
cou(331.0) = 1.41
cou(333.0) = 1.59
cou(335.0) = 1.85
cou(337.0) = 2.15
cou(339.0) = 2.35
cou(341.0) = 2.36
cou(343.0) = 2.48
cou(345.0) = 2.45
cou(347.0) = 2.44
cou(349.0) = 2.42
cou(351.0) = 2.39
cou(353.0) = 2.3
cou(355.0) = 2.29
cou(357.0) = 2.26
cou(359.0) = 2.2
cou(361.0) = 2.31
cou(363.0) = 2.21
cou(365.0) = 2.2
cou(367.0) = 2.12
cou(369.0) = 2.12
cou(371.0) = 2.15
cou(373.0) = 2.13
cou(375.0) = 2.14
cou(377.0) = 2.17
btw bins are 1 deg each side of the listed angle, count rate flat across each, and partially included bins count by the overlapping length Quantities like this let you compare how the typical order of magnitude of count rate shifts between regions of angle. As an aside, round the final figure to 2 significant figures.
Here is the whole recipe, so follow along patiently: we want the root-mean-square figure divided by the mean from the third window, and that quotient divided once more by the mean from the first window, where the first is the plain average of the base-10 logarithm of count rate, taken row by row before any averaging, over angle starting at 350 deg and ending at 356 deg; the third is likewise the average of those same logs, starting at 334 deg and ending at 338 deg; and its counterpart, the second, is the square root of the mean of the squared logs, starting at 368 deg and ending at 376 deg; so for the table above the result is 3.0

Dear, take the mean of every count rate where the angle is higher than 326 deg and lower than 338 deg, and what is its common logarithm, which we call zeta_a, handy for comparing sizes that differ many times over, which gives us 0.239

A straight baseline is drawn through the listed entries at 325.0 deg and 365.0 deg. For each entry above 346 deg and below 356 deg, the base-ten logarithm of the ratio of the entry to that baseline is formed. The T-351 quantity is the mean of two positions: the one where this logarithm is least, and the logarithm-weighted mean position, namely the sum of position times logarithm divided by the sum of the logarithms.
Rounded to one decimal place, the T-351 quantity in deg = 352.5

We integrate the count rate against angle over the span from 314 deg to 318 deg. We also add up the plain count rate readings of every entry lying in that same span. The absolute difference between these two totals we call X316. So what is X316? 4.9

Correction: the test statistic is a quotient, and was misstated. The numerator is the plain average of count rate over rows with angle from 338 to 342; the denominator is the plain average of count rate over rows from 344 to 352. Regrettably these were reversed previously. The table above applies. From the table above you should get 0.97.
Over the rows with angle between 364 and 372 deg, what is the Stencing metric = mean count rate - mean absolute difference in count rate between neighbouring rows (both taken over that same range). 2.11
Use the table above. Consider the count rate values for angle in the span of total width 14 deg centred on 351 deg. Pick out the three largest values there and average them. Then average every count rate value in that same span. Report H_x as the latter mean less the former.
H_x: -0.07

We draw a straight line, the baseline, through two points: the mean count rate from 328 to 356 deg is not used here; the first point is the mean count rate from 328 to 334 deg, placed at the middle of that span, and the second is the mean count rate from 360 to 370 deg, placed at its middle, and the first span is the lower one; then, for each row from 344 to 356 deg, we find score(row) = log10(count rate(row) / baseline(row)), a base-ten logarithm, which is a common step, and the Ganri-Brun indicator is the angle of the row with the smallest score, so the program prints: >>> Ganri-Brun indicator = 355.0 deg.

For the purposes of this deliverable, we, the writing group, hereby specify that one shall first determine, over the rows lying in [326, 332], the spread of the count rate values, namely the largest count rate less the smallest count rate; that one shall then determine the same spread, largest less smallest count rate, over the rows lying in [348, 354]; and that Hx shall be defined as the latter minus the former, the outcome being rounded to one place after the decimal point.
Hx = -0.3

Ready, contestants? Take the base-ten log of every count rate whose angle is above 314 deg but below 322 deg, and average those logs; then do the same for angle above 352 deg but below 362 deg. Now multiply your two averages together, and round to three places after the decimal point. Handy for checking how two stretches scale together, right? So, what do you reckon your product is 0.141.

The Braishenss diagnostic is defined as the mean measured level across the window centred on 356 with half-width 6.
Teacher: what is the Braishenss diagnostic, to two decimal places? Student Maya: 2.29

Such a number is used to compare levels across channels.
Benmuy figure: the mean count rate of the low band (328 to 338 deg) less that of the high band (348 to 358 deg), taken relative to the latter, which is -0.27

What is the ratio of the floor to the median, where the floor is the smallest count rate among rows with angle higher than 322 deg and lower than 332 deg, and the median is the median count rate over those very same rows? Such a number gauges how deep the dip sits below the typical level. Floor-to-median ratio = 0.758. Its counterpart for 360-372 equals 0.975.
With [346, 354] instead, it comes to 0.956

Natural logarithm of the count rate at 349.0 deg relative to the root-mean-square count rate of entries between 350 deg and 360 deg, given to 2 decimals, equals 0.06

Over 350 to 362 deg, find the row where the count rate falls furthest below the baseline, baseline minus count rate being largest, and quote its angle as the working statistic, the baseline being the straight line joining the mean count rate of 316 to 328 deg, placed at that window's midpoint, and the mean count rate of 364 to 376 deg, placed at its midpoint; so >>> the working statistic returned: 359.0 deg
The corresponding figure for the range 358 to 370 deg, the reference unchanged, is 367.0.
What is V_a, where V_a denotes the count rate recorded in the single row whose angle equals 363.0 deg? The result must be 2.21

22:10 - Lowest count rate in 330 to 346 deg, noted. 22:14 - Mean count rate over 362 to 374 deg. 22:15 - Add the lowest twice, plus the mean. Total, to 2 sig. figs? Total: 5.0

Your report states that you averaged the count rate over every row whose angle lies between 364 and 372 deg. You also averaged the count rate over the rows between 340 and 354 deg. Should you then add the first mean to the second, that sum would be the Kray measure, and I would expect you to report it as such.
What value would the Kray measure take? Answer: 4.55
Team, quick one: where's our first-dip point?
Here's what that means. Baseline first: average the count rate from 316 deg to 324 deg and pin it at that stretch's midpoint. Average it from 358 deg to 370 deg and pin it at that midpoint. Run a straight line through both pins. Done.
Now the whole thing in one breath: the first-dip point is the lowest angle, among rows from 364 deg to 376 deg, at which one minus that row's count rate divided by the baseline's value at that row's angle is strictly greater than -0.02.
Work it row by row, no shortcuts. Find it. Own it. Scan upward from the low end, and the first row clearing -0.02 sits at 365.0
